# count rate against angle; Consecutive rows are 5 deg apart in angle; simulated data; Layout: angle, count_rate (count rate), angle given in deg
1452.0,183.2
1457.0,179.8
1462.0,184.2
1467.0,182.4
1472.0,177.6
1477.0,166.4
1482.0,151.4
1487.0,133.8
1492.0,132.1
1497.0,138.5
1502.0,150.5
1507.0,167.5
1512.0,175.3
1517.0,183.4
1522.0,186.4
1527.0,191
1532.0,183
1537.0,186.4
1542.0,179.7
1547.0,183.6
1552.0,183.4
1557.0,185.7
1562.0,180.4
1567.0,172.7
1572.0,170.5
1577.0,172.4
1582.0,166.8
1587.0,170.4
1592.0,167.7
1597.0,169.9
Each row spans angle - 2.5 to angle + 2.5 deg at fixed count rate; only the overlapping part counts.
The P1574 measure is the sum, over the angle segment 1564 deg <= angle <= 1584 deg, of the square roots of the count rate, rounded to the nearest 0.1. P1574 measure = 52.2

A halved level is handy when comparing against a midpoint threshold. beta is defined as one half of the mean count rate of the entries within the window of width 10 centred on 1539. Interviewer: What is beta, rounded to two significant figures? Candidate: 92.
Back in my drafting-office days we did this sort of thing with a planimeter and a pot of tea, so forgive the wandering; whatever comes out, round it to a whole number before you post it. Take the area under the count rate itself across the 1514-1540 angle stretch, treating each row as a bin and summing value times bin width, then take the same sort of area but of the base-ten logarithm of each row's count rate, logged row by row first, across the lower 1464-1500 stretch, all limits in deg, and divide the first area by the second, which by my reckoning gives 61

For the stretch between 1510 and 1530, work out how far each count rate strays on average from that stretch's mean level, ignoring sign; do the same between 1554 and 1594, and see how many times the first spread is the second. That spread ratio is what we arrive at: 1.0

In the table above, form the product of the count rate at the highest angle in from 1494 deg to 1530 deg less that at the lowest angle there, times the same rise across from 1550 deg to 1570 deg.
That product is -562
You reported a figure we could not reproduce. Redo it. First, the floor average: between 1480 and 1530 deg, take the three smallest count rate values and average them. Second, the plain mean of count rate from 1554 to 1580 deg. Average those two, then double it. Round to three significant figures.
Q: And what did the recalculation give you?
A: 311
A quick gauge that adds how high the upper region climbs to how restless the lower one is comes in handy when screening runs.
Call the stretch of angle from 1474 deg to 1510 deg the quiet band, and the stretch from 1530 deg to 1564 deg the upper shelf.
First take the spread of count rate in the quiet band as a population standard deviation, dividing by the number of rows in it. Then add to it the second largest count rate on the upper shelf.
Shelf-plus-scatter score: 199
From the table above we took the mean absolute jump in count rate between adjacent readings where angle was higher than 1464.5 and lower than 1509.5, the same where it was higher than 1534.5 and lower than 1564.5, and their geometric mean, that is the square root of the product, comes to 6.3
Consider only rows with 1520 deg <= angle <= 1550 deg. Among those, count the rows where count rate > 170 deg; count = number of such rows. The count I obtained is 6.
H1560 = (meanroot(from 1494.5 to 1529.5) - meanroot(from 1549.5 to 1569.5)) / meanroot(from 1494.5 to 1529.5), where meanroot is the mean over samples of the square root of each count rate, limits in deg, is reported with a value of -0.03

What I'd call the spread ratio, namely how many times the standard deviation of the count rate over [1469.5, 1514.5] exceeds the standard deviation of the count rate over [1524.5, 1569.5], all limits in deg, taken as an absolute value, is 3.5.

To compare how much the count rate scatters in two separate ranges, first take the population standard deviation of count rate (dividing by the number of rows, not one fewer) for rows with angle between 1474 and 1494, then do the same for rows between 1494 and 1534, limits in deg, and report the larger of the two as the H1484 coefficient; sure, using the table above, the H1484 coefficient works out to 17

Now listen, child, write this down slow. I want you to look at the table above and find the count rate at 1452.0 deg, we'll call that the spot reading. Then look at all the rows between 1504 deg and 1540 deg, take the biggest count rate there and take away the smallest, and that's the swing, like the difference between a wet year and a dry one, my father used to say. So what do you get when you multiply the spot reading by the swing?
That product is 4305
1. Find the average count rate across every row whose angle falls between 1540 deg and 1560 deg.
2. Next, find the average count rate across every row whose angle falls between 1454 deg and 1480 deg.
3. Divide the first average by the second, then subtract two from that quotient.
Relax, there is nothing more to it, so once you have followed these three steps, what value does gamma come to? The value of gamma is -0.97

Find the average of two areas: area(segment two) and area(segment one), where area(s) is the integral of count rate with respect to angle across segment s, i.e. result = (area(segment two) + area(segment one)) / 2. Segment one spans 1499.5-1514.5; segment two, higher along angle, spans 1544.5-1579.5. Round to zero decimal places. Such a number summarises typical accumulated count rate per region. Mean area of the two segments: 4355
